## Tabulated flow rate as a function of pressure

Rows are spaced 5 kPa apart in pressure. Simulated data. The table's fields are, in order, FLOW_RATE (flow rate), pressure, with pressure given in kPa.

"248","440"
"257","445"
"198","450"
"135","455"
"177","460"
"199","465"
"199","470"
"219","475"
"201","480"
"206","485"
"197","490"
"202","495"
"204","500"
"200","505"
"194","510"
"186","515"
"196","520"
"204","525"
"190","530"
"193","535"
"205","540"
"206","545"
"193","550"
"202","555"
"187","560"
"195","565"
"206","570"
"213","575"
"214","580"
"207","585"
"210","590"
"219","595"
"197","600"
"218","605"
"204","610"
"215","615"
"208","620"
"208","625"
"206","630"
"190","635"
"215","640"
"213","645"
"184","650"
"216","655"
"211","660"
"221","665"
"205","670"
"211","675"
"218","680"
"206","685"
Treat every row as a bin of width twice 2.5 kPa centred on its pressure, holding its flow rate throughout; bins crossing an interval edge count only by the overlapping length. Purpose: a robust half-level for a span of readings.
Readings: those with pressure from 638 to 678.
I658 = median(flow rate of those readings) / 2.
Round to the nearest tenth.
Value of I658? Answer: 106.0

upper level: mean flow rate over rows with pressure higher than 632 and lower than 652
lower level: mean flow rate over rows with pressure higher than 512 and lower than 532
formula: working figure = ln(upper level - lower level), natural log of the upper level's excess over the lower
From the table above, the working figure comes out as 1.9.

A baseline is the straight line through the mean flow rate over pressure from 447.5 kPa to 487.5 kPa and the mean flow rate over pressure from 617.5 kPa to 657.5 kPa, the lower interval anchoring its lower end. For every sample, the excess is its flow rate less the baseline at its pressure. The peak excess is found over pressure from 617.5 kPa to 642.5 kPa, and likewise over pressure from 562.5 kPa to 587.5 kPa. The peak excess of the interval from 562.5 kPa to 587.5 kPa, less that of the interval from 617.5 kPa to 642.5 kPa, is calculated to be 4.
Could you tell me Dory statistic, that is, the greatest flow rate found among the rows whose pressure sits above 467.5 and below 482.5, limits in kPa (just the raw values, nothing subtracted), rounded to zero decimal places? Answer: 219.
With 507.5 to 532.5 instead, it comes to 204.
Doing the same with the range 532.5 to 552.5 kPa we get 206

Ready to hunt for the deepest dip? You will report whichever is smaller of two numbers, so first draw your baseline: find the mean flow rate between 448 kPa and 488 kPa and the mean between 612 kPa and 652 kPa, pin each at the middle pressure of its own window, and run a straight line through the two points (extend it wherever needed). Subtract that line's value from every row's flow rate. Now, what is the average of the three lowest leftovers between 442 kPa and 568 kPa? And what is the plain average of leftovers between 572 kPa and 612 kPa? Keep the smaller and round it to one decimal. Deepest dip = -27.3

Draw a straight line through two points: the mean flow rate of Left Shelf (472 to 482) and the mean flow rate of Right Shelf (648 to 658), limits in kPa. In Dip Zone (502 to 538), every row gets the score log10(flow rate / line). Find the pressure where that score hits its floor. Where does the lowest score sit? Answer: 515 kPa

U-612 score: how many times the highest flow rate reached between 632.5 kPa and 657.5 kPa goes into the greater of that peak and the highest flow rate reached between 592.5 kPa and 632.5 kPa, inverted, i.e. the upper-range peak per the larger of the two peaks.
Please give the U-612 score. 0.99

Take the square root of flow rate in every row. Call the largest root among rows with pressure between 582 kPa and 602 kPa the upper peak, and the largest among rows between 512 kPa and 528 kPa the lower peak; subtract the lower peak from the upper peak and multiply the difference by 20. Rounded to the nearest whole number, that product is 10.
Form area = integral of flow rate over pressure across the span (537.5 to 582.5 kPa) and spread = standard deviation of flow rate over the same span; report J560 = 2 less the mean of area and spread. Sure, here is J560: -4555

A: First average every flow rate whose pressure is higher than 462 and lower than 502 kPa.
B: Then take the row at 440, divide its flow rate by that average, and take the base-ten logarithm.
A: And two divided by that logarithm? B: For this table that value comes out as 23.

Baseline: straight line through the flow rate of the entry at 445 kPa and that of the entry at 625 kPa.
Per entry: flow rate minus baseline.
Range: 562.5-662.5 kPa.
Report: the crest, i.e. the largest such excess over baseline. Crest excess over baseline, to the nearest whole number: 16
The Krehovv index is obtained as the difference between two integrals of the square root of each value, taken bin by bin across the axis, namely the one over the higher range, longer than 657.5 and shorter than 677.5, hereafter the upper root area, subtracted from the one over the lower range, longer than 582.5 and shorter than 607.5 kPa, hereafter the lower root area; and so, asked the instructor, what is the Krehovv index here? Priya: 71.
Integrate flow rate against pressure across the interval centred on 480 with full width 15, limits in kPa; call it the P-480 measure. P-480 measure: 3130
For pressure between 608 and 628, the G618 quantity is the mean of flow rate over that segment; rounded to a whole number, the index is 209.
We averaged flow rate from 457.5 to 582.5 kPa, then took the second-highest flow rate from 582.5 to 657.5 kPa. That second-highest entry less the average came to 18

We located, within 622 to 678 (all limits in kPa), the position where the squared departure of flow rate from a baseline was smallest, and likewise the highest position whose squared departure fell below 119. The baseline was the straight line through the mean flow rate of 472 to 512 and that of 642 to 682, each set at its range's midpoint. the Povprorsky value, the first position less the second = -50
